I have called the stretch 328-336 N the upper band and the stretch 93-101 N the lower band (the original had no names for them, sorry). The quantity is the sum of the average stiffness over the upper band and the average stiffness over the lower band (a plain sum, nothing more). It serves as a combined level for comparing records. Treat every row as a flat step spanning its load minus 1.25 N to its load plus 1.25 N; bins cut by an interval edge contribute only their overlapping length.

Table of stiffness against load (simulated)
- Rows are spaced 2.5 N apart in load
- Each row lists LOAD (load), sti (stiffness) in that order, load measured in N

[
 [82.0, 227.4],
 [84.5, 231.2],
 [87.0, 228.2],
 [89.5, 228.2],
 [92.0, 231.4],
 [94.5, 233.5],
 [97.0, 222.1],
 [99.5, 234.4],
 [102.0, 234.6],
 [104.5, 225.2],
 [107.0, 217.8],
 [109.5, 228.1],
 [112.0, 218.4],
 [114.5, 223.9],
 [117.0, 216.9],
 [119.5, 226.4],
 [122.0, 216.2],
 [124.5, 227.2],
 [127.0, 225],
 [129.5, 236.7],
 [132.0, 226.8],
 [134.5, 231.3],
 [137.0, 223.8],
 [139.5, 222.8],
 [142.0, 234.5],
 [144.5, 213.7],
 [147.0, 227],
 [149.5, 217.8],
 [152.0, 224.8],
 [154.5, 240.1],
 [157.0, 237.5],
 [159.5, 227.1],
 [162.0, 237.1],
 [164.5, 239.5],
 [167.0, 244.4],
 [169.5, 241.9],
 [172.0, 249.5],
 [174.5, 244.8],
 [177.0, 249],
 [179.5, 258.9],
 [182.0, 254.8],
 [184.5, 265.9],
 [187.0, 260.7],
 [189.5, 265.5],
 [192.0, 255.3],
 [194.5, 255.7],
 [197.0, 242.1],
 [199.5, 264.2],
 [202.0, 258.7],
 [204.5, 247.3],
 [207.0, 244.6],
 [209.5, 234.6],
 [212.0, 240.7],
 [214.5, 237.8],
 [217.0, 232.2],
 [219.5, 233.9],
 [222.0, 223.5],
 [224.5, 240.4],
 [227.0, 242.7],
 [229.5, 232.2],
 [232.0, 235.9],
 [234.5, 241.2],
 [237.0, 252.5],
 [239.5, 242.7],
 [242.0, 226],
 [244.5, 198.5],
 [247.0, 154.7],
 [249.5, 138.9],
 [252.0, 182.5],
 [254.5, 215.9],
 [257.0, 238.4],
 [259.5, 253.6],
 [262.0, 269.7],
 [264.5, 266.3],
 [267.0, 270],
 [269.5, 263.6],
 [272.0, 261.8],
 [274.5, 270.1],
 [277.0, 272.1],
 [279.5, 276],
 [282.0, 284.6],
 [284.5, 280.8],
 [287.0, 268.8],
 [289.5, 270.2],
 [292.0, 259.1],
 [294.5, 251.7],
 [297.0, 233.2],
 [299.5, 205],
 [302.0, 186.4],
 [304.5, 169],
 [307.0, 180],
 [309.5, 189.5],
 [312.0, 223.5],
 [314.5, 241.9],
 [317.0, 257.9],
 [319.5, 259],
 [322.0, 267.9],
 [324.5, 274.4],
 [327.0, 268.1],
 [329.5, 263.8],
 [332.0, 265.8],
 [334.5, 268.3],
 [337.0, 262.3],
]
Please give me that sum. 496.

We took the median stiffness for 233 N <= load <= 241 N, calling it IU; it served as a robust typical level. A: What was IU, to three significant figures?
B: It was 243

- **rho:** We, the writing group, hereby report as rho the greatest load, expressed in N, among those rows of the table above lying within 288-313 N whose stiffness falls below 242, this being 312.0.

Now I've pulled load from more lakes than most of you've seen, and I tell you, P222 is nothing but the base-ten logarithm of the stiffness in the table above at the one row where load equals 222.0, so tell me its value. 2.35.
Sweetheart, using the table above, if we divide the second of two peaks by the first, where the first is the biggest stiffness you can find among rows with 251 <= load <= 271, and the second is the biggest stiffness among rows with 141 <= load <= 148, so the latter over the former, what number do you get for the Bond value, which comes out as 0.87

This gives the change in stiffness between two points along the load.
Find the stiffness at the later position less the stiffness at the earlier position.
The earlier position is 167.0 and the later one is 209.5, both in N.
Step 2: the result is -10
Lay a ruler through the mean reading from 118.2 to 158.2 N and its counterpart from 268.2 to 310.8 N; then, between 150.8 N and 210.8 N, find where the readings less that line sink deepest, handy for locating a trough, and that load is 152.0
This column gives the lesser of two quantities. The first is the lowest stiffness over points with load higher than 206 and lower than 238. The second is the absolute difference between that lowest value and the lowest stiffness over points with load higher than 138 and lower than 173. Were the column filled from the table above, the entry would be 10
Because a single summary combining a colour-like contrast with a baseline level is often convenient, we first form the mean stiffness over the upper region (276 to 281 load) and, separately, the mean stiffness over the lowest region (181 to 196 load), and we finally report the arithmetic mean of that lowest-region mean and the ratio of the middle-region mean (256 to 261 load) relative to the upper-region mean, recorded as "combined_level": 130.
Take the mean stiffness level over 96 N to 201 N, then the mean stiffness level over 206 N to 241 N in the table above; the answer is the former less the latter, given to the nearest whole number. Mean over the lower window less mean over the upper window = -2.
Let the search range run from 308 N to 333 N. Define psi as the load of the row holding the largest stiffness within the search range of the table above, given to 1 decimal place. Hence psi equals 324.5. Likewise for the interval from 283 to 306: 284.5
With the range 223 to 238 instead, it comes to 237.0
